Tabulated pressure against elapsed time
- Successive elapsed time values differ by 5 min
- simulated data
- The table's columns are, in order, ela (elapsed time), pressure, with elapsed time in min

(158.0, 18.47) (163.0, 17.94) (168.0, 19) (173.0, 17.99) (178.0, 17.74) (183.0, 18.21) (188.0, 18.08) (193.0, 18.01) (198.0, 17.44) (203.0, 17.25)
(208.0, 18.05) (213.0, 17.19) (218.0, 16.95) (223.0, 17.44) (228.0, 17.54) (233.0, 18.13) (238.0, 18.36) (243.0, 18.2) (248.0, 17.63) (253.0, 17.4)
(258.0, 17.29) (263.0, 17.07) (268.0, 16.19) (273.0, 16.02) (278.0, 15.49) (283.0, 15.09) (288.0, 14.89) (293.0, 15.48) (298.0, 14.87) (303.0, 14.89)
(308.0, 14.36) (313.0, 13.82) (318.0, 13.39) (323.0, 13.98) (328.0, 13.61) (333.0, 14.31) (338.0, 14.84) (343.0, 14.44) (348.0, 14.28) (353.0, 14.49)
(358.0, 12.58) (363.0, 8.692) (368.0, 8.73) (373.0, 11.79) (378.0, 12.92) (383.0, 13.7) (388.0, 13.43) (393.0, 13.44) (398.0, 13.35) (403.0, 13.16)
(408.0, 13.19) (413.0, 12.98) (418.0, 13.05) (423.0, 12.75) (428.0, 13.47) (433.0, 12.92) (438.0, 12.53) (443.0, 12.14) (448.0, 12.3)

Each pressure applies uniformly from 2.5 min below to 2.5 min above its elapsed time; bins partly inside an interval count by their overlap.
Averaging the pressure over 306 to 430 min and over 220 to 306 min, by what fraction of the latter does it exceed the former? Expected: 0.207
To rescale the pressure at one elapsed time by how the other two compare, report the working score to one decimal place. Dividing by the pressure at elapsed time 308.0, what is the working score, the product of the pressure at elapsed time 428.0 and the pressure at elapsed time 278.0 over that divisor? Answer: 14.5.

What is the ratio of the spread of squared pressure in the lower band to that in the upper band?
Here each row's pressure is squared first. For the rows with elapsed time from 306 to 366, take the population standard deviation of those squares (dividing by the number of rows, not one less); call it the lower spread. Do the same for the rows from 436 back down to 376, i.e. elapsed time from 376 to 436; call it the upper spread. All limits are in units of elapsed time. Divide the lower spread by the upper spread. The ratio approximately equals 5.15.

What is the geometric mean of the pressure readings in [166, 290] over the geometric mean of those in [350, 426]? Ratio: 1.39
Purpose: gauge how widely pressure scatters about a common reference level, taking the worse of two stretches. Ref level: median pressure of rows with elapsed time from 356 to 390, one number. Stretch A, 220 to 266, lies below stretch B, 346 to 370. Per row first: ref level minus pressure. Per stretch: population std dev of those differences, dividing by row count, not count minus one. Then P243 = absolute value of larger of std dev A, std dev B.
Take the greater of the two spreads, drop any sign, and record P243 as 2.6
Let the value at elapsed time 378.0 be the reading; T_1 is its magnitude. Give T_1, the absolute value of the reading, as 13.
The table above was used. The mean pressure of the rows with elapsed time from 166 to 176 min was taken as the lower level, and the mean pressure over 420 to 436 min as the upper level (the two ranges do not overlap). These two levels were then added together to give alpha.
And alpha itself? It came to 31.5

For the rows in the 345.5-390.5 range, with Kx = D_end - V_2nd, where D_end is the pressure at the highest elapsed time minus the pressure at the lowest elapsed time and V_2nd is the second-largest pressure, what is -15.1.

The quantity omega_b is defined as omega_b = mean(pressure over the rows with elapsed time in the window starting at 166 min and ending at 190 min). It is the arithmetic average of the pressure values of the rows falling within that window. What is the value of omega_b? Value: 18.2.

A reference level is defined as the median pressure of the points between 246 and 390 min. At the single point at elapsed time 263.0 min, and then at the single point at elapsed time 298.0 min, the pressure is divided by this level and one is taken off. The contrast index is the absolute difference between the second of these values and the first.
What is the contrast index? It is 0.15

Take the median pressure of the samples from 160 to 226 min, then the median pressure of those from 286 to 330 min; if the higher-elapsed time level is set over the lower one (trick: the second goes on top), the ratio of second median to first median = 0.800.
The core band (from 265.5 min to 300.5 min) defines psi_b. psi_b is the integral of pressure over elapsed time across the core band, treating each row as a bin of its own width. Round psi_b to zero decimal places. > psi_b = 540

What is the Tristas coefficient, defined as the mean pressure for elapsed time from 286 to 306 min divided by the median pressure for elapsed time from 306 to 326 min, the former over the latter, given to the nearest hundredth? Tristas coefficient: 1.08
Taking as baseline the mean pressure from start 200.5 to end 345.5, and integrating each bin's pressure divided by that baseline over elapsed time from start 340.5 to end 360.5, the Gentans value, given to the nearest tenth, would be 17.4 min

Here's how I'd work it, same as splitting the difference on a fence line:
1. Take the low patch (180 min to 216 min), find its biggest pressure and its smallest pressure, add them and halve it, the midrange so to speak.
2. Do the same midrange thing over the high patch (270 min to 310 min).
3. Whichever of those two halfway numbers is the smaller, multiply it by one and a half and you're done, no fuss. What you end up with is 22.8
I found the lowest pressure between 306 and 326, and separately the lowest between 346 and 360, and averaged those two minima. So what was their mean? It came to 13.0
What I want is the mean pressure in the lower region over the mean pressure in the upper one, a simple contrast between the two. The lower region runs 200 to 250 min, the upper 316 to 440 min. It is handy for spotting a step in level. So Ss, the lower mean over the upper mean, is 1.36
